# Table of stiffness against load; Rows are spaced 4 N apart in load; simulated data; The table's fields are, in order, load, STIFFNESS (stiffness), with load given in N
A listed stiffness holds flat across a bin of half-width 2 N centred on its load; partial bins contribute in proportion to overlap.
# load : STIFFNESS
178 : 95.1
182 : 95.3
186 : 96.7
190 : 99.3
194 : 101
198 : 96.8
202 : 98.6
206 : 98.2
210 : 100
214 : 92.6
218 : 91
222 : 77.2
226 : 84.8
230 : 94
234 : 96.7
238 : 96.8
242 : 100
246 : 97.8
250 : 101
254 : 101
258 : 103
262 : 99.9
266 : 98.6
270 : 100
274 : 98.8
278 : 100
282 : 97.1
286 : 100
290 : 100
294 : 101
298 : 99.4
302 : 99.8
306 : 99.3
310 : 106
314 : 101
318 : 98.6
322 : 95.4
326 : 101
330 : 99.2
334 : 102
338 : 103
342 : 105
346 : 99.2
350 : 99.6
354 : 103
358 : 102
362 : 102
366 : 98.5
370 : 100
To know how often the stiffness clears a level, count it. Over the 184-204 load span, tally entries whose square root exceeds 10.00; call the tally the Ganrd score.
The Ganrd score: 1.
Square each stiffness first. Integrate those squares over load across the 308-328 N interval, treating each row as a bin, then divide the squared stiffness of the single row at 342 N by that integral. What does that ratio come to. 0.055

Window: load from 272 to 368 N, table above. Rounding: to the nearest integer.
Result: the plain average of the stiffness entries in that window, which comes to 100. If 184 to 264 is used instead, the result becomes 96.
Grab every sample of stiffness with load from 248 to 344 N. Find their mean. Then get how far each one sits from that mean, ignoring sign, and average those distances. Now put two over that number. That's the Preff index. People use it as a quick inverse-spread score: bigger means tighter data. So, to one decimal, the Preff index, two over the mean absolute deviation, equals 1.2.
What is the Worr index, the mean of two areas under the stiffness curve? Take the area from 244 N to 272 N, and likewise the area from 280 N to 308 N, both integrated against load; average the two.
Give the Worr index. 2796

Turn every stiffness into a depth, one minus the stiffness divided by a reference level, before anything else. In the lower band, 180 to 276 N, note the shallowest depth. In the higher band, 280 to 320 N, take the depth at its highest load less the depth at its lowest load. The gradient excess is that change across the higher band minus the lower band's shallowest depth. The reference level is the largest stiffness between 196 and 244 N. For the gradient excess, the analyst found 0.015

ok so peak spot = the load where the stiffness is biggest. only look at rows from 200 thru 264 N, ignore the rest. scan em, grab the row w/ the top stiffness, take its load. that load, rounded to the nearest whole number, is 258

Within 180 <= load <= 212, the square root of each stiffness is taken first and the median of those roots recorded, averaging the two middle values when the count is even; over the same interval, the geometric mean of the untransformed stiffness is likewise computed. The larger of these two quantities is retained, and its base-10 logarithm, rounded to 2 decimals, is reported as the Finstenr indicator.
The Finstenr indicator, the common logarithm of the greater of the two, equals 1.99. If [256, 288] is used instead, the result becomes 2.00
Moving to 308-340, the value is 2.00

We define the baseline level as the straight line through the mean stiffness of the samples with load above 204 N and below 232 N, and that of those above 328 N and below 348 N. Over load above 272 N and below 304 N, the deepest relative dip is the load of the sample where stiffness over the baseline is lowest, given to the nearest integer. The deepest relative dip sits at 282 N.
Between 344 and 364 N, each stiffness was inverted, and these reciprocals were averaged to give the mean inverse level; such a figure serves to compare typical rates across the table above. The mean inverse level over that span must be 0.0099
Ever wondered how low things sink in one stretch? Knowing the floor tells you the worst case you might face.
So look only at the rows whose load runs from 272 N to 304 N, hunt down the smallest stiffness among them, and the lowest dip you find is 97.1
